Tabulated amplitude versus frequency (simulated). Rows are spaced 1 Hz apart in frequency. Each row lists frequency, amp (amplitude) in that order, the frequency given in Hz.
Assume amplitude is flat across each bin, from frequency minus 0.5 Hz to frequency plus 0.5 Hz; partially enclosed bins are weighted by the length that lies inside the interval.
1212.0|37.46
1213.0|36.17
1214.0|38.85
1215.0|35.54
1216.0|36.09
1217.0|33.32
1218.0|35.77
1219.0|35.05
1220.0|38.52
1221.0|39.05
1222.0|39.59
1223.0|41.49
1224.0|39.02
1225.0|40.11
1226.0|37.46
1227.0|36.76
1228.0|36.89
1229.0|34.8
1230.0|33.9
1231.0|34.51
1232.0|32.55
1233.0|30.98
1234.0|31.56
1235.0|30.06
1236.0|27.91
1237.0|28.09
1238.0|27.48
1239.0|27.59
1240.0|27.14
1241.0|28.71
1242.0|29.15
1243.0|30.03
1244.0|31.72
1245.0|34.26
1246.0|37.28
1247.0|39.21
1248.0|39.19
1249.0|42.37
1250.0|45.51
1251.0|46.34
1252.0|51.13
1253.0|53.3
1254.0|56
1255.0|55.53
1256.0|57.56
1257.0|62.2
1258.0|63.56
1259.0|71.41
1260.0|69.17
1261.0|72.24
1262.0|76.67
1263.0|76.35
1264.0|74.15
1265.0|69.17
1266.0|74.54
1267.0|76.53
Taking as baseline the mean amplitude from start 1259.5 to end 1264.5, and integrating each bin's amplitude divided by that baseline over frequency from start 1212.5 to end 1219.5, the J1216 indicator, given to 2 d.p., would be 3.40 Hz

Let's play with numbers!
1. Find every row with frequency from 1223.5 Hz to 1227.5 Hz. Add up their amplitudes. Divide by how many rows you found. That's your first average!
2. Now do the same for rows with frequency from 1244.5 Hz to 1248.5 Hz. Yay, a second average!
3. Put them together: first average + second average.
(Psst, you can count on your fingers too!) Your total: 76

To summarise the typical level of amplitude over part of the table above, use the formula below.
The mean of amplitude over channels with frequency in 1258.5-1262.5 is 72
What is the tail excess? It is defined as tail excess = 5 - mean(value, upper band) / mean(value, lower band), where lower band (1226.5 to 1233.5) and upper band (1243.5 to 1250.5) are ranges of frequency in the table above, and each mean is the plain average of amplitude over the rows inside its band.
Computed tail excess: 3.9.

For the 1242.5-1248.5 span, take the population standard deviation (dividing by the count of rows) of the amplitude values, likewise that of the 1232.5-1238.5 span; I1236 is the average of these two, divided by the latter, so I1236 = 1.6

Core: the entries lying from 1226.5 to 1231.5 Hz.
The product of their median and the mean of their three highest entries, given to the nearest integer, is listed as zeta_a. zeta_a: 1258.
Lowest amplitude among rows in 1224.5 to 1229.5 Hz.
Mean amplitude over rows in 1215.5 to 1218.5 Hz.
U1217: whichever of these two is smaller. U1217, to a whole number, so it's 35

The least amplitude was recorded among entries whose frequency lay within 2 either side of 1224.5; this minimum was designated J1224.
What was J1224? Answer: 37.46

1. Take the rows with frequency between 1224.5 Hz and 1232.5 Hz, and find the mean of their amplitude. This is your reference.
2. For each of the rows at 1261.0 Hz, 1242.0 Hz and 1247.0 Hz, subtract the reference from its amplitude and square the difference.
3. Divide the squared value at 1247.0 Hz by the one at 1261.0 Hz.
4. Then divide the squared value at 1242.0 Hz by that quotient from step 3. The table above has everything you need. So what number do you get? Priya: 5366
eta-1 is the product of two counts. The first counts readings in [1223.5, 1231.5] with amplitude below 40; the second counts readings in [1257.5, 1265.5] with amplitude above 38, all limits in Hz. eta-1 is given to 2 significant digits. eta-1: 56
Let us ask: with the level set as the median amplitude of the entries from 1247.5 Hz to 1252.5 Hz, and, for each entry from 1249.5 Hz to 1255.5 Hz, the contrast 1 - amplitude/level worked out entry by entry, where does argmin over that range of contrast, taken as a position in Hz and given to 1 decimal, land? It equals 1254.0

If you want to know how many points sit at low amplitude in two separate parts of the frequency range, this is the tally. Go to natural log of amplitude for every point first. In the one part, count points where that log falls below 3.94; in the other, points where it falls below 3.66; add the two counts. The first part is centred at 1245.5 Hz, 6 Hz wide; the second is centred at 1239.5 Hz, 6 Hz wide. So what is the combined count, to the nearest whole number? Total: 12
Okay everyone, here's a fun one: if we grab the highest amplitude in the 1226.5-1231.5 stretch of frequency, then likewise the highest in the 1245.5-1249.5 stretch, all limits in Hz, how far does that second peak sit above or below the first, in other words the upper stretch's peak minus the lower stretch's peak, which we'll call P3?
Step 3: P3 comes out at 5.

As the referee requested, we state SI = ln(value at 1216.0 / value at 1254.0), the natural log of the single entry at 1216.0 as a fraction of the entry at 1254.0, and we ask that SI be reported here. -0.4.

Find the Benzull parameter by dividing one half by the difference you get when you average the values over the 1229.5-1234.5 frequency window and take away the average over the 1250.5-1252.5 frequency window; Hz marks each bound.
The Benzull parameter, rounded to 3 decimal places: -0.031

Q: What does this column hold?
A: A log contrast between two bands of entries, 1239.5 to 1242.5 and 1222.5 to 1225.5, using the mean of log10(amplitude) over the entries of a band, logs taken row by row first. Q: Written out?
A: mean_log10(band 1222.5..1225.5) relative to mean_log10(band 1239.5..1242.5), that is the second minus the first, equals 0.15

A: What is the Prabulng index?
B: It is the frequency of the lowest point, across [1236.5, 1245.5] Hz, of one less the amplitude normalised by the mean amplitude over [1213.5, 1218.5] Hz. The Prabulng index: 1245.0 Hz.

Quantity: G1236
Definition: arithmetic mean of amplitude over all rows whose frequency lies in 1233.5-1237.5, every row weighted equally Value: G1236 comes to 29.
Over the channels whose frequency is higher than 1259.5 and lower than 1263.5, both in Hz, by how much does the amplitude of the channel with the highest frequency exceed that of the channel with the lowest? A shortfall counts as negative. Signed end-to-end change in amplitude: 7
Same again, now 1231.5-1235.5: -2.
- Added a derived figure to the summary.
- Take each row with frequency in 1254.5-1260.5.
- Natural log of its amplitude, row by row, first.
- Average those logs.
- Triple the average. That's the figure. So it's 12.43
